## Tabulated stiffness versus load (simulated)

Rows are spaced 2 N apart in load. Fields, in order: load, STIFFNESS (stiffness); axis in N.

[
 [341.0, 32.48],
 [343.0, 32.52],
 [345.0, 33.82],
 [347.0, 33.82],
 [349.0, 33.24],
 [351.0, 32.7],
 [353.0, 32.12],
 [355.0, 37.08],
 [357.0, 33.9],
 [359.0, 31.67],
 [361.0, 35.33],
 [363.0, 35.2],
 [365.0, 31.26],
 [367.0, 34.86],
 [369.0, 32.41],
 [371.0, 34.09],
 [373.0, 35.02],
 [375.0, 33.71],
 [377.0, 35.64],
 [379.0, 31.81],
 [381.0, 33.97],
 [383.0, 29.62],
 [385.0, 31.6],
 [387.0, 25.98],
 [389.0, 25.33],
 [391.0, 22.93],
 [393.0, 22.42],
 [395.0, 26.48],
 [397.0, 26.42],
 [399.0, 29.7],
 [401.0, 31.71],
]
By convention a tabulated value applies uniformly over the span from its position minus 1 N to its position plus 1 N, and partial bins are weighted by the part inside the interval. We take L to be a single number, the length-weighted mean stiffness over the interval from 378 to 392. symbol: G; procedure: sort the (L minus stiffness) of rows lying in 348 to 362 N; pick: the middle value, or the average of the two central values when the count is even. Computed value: -4.5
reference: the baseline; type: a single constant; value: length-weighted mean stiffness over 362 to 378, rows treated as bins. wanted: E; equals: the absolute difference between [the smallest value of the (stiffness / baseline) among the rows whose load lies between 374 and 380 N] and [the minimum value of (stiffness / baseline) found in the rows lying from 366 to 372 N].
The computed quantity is 0.018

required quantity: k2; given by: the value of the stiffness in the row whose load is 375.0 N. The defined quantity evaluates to 33.71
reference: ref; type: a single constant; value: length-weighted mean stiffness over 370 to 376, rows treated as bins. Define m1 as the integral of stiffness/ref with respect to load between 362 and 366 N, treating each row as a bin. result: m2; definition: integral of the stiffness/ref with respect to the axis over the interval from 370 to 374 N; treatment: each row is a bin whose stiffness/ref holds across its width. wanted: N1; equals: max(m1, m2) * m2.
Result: 16.3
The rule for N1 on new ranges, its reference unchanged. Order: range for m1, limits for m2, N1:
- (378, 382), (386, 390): 11.5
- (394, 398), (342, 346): 15.0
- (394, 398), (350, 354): 14.3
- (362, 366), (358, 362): 15.3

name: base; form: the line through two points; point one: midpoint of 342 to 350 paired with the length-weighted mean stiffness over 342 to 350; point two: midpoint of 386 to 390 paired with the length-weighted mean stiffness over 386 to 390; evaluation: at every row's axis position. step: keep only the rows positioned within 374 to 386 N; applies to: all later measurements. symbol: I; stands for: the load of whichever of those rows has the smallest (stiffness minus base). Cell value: 383.0 N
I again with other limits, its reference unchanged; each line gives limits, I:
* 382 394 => 393.0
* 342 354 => 343.0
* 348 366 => 353.0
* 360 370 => 365.0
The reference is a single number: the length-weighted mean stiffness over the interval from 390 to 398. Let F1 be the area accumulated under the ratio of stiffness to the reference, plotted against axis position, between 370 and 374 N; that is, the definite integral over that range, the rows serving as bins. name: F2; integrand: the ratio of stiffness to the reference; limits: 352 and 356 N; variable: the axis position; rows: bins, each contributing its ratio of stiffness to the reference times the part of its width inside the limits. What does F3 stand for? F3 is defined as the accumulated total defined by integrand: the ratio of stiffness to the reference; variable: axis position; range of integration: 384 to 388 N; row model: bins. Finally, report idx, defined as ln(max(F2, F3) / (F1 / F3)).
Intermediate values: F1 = 5.63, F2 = 5.6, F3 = 4.7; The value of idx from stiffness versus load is 1.55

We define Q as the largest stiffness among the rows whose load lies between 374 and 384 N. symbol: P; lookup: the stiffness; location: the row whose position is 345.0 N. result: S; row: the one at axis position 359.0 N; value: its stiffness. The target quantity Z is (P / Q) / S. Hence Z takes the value 0.030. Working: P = 33.82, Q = 35.64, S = 31.67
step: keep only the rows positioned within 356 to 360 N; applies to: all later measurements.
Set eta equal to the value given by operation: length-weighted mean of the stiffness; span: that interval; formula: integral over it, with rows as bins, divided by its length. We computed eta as 32.8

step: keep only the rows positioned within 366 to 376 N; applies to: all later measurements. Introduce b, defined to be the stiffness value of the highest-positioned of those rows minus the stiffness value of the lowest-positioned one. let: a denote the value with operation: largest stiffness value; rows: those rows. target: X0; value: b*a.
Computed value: -40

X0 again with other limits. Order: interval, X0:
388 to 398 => 29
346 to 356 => 121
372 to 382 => -37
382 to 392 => -211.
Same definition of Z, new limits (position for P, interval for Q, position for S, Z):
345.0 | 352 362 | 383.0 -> 0.031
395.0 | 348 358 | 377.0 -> 0.020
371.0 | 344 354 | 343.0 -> 0.031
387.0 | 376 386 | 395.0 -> 0.028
